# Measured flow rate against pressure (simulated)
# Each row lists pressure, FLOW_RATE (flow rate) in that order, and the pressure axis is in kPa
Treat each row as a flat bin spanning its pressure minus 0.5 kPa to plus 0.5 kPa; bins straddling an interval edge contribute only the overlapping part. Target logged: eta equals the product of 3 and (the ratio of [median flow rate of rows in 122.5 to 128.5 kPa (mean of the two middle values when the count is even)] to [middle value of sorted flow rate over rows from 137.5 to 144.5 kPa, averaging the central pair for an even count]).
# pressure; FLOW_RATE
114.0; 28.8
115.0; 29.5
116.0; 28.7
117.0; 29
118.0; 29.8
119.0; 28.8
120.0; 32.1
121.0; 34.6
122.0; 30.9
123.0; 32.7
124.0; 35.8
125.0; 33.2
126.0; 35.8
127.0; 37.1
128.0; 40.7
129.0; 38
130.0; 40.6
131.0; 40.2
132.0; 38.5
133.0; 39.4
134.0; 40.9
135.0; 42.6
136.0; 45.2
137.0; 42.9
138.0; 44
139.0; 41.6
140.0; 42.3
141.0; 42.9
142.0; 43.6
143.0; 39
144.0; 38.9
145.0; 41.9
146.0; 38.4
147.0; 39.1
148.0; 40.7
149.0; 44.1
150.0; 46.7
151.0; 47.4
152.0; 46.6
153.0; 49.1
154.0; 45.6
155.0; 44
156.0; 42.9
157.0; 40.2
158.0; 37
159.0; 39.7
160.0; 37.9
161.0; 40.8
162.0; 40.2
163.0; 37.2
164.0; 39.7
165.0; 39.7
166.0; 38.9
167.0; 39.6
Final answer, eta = 2.5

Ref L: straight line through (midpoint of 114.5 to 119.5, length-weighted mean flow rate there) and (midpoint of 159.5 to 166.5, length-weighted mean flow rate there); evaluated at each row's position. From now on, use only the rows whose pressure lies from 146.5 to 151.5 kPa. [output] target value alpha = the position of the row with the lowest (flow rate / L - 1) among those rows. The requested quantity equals 147.0 kPa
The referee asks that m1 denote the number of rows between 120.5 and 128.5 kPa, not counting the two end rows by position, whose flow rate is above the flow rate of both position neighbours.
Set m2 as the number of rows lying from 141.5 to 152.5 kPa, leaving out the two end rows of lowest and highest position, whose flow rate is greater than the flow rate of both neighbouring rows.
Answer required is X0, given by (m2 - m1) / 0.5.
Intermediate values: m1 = 1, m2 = 2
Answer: 2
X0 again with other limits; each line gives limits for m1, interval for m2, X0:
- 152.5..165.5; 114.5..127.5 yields 2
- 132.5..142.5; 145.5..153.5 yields -2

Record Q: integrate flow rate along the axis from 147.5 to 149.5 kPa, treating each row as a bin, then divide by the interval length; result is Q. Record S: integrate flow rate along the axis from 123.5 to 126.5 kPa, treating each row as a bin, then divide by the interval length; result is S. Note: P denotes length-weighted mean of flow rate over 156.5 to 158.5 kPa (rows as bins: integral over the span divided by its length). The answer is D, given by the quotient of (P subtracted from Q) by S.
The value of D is 0.11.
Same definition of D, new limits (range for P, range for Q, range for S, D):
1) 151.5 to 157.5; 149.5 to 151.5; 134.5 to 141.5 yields 0.05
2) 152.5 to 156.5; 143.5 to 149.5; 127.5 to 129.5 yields -0.12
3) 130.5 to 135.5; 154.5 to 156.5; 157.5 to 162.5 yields 0.08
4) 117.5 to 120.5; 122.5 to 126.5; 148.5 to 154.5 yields 0.09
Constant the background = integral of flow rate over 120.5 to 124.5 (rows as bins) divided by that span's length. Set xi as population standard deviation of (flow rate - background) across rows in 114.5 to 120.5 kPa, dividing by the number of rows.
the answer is 1.2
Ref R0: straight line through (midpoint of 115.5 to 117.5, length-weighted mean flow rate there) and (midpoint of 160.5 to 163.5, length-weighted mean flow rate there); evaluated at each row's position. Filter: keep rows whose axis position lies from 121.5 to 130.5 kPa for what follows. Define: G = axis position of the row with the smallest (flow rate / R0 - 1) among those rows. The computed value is 122.0 kPa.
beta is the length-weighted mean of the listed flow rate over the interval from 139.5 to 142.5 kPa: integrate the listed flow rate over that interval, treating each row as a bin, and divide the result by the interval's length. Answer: 43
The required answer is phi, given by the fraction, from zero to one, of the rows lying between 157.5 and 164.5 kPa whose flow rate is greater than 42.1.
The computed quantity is 0.0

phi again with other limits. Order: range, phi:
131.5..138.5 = 0.6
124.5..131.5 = 0.0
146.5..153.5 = 0.7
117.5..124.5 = 0.0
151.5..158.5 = 0.7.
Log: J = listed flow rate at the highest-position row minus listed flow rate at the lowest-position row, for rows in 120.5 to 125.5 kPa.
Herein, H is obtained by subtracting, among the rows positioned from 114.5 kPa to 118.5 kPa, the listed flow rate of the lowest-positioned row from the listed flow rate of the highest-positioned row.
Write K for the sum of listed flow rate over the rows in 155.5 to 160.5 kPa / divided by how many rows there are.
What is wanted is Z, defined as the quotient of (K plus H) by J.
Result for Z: -28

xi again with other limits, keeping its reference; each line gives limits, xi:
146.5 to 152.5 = 3.2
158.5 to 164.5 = 1.3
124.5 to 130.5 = 2.6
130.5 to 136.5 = 2.2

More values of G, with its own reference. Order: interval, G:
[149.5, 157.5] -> 157.0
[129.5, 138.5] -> 132.0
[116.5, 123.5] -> 119.0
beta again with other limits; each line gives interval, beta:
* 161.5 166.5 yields 39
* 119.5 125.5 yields 33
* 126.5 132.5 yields 39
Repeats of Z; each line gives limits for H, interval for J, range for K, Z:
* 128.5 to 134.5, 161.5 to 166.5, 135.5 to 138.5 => -36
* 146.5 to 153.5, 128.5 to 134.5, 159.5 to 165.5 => 17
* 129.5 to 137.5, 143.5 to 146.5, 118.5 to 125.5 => -70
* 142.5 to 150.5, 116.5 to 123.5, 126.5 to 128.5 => 13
